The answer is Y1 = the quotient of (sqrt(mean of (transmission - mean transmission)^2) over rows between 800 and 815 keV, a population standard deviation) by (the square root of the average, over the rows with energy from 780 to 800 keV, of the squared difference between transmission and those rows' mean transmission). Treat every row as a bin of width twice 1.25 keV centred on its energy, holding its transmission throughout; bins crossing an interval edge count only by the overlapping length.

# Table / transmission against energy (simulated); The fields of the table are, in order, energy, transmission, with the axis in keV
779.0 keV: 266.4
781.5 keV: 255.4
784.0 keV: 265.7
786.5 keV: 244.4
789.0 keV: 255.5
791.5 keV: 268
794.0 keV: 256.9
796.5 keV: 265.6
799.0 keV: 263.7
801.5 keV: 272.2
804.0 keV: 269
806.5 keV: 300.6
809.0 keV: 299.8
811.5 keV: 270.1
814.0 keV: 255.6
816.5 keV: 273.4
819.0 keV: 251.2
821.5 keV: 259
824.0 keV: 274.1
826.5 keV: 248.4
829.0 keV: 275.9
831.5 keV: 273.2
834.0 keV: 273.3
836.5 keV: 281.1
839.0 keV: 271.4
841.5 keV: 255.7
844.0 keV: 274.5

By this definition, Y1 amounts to 2.3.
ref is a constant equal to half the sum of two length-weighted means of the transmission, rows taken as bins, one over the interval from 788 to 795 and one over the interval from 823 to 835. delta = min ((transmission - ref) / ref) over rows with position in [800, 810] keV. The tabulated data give 0.02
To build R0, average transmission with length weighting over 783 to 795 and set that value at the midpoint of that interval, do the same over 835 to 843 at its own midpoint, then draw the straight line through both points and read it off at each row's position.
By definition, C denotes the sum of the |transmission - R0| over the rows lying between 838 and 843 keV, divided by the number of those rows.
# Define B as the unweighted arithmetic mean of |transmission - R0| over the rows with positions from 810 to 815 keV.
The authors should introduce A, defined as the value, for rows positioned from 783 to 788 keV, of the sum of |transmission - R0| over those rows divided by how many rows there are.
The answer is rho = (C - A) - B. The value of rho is -10.3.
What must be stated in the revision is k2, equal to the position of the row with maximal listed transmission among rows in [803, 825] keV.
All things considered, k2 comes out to 806.5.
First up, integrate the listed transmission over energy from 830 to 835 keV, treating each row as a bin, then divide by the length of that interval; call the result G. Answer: 273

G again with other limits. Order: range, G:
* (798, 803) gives 268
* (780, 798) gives 259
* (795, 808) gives 274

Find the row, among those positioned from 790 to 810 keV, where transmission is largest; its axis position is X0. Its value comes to 806.5 keV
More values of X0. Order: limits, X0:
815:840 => 836.5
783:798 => 791.5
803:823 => 806.5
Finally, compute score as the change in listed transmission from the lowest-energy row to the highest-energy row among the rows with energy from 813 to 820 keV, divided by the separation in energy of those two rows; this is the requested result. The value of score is -0.9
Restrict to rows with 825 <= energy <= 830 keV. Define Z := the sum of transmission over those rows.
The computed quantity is 524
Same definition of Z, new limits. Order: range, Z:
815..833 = 1855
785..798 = 1290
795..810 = 1671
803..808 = 570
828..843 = 1631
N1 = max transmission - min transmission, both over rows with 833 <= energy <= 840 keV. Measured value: 10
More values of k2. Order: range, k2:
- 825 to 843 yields 836.5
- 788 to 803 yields 801.5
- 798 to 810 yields 806.5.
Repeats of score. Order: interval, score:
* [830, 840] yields -0.2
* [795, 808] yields 3.5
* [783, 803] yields 0.4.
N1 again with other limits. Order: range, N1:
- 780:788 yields 21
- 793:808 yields 44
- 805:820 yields 49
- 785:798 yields 24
